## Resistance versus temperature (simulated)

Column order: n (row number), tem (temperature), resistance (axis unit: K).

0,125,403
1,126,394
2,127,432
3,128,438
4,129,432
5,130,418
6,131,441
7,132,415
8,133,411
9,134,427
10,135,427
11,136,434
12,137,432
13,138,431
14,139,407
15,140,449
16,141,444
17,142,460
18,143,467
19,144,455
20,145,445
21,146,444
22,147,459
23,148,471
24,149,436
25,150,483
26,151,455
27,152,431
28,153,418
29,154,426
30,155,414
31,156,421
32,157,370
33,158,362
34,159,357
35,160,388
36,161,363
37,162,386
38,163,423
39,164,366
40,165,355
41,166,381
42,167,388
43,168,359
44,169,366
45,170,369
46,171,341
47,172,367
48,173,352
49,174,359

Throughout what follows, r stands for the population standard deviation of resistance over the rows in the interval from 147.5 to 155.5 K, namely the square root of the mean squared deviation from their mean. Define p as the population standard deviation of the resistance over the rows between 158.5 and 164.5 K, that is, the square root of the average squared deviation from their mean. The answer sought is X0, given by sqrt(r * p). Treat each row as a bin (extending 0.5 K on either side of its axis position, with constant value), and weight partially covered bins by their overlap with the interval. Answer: 22.9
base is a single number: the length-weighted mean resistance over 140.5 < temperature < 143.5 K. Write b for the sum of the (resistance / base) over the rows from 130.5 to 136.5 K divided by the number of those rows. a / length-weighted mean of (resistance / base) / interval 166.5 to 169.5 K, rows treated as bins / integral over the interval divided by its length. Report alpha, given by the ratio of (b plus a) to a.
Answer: 2.15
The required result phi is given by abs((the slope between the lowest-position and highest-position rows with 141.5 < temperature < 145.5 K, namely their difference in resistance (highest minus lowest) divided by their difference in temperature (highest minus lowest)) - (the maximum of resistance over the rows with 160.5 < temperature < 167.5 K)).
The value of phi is 428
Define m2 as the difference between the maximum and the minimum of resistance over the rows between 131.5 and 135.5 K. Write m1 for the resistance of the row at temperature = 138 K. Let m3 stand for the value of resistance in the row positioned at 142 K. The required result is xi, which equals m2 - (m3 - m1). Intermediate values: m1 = 431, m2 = 16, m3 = 460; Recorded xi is -13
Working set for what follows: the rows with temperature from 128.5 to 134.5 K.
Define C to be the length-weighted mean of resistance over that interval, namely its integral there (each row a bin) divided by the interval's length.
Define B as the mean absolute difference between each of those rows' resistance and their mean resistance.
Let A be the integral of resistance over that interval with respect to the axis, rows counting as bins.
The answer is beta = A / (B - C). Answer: -6.14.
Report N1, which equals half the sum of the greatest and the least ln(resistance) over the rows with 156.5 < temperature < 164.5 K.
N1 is 5.96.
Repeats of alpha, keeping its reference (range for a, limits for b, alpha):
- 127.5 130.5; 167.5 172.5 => 1.84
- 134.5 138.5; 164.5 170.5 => 1.86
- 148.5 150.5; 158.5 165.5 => 1.82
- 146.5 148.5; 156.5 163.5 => 1.81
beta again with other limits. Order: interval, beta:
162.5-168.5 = -6.31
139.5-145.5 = -6.10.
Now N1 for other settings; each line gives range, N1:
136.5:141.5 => 6.06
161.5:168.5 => 5.96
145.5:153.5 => 6.11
